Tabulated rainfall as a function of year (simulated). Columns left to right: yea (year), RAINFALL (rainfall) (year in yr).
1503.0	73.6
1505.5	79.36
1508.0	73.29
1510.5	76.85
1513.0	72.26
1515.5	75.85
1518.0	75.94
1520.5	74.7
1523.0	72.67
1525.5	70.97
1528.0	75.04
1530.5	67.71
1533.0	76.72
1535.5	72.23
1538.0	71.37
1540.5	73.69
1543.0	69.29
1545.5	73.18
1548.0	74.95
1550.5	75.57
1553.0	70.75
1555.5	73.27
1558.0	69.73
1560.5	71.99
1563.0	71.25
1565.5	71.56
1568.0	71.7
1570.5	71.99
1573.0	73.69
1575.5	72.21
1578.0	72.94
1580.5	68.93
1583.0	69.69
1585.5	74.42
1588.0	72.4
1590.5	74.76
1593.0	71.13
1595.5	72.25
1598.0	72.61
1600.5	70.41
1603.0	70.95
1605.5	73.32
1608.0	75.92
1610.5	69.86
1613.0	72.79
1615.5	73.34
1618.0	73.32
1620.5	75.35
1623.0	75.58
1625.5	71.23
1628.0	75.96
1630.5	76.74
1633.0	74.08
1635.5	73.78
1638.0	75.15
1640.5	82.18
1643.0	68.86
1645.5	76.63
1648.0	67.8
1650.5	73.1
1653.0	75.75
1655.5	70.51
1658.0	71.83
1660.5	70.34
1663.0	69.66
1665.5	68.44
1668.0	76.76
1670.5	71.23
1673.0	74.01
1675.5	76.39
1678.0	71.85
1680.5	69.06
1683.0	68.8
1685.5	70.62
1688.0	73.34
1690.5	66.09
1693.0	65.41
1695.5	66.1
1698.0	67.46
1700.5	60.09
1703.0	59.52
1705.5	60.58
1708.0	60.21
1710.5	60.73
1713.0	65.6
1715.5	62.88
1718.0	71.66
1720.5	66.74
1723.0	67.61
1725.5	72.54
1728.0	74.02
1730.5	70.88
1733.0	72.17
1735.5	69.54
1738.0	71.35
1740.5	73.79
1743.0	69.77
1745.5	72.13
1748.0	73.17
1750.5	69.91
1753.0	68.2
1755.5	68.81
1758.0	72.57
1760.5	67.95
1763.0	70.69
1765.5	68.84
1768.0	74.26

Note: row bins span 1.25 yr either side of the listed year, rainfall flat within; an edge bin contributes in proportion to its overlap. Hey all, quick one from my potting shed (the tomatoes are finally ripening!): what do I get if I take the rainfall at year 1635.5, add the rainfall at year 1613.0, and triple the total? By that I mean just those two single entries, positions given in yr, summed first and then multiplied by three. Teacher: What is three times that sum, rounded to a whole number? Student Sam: 440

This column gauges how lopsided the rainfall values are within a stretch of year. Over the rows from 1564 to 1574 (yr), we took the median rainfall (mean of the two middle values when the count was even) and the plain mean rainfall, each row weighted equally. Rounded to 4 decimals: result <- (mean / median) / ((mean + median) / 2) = 0.0140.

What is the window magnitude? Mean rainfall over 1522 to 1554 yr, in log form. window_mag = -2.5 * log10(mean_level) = -4.65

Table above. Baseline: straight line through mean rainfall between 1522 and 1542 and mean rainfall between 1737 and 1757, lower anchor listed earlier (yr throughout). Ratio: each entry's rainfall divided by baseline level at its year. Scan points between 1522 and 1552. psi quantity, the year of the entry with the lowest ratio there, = 1530.5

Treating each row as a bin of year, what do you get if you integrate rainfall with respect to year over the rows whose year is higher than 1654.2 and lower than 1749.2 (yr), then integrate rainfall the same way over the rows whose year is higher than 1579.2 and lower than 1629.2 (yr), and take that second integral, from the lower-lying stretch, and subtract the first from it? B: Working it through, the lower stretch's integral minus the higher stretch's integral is -2922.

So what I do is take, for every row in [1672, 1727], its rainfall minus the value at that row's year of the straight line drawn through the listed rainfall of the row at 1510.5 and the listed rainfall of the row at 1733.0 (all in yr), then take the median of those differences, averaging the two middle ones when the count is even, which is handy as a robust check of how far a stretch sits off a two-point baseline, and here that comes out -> -5.6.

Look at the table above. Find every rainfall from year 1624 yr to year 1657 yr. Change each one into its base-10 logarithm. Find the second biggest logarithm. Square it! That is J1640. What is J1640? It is 3.55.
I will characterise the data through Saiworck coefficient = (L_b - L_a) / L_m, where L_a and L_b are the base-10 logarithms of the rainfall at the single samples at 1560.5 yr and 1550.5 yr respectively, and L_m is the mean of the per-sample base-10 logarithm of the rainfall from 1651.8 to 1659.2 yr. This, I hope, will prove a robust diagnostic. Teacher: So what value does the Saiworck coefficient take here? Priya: 0.011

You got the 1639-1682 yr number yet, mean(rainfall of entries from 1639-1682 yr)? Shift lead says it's 72.6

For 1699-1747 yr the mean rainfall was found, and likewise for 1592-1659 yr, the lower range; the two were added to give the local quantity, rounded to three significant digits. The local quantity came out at 141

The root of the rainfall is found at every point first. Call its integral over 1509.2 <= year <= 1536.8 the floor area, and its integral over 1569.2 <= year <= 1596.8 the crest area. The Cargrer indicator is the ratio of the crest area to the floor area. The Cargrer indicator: 0.99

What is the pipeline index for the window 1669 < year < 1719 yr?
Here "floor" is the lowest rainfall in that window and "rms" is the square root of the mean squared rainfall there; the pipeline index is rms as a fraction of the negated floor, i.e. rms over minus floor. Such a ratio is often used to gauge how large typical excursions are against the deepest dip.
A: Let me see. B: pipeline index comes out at -1.13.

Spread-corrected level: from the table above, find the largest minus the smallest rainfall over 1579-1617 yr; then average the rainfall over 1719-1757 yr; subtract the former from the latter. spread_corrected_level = 64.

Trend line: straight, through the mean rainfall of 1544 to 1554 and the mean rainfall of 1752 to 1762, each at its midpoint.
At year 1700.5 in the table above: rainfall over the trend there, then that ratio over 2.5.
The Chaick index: 0.34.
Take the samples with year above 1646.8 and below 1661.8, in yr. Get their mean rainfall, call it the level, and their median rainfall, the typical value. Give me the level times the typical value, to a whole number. 5093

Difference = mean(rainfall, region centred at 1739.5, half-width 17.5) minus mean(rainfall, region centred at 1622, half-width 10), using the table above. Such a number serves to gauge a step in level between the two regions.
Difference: -3.3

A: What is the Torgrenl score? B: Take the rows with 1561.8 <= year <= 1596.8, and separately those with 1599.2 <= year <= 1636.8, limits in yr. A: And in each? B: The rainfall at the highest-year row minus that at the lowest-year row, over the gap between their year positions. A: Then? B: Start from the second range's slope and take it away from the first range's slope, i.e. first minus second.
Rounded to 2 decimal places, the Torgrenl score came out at -0.07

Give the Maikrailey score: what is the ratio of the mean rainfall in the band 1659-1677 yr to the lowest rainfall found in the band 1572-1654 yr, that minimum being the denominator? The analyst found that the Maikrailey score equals 1.07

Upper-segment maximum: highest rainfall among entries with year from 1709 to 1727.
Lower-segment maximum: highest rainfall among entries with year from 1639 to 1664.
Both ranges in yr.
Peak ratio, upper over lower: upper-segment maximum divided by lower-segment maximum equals 0.88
